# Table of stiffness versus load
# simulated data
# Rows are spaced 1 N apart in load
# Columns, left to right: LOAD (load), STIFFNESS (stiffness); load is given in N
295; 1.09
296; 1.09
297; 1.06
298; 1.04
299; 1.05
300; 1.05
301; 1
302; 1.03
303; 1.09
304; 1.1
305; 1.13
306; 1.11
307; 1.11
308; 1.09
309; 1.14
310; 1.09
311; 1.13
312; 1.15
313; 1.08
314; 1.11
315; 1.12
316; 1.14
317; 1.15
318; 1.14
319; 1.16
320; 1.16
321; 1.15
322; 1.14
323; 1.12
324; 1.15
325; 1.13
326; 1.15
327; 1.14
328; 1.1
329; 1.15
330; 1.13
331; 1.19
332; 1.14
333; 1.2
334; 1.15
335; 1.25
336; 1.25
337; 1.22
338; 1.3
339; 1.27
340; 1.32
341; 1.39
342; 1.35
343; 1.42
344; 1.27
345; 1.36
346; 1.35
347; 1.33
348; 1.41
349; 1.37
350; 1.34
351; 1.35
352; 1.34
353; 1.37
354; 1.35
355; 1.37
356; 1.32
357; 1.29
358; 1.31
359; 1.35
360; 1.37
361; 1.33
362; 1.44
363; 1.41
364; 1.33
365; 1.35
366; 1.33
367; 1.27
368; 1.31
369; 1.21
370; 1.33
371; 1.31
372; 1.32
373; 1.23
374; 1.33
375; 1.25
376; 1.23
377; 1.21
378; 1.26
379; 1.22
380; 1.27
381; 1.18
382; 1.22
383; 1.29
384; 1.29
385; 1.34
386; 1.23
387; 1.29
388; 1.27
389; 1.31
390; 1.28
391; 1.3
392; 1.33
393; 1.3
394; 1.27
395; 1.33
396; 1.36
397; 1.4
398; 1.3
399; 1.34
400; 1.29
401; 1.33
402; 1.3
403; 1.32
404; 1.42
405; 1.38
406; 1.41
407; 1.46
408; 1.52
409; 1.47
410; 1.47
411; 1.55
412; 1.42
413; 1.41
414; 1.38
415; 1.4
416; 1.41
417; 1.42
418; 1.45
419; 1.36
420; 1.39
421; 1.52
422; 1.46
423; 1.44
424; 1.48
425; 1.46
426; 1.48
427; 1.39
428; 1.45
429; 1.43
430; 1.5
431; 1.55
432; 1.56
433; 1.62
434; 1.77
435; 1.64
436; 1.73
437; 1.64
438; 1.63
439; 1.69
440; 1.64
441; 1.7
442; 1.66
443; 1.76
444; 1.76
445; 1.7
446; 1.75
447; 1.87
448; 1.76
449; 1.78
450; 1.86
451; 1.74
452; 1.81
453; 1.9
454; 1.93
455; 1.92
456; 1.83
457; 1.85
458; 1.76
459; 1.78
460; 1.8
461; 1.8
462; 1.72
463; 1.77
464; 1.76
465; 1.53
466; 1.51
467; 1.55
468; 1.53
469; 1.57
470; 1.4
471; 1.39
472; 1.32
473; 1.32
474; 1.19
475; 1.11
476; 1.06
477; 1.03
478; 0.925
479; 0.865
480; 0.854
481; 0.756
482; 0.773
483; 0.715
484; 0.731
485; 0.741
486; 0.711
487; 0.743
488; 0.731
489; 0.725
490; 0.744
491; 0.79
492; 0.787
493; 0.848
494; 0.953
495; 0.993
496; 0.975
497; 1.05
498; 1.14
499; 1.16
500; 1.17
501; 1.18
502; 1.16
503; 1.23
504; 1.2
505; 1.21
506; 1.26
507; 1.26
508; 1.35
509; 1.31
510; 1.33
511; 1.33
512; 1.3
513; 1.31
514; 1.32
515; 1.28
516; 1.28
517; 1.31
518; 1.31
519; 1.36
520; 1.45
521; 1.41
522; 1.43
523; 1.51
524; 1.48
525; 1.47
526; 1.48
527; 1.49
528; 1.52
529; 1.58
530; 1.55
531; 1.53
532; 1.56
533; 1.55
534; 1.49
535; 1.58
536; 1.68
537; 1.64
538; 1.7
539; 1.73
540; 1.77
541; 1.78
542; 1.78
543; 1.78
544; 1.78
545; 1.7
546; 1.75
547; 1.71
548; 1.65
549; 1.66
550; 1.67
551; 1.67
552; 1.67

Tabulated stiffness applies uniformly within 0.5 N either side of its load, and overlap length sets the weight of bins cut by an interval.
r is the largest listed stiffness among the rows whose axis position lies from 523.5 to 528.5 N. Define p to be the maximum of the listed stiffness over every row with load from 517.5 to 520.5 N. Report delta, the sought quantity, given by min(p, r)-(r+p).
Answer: -1.52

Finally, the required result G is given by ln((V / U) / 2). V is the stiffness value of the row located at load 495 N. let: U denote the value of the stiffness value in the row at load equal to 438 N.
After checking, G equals -1.2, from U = 1.63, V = 0.993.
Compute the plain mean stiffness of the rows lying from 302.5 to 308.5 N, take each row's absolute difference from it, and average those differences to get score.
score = 0.012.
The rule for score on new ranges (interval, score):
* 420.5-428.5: 0.025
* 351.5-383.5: 0.051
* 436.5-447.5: 0.055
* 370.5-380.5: 0.036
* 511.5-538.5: 0.101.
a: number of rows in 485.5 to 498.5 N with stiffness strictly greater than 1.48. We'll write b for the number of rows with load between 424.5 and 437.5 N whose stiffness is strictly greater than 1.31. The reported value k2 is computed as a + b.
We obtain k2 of 13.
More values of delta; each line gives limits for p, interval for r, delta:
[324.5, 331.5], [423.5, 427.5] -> -1.48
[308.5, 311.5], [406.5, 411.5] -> -1.55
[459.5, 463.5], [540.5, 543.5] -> -1.80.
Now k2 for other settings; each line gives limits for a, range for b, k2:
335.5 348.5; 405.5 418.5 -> 13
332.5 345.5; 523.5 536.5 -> 13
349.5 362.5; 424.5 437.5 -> 13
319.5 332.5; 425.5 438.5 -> 13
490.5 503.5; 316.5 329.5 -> 0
